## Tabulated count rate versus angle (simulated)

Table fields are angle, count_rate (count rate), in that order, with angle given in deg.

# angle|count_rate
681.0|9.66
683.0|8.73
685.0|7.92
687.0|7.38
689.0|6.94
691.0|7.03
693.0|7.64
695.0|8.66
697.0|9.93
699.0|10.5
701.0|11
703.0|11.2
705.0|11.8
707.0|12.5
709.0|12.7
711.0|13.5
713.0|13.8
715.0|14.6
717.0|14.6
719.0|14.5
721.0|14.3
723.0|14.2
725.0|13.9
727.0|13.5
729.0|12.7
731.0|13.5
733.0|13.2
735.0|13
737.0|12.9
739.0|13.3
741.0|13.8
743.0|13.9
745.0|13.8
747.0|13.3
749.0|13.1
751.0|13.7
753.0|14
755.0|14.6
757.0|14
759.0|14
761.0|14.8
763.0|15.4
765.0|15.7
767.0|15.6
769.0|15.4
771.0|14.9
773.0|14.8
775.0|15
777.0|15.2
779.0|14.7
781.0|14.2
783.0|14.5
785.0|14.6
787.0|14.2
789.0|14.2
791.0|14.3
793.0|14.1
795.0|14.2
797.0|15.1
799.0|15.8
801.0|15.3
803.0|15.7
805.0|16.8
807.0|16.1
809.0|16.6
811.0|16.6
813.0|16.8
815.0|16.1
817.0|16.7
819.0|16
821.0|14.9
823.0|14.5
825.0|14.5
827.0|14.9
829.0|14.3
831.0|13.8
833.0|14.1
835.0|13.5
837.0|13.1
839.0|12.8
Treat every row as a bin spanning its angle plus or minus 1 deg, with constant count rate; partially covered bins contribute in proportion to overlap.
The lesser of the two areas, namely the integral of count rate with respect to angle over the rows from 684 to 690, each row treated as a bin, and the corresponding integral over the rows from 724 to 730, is 44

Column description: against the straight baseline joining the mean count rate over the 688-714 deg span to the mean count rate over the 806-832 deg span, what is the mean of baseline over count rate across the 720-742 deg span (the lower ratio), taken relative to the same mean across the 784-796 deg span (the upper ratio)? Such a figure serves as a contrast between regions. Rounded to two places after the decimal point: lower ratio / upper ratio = 0.88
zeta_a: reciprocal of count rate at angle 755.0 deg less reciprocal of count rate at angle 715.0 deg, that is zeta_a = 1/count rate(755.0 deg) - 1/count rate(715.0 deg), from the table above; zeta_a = 0.00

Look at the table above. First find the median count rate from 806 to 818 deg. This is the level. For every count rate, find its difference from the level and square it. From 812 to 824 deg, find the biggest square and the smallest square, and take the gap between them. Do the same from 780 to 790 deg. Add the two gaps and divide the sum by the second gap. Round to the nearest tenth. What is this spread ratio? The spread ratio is 3.5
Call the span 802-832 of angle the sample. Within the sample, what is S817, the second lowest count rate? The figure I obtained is 14.3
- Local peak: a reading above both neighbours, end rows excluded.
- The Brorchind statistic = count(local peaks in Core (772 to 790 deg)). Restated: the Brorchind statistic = 2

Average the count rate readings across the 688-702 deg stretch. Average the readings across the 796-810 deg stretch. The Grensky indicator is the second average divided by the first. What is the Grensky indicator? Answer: 1.81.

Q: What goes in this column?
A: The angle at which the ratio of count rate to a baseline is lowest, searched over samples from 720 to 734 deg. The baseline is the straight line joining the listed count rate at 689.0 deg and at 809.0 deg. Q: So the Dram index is 729.0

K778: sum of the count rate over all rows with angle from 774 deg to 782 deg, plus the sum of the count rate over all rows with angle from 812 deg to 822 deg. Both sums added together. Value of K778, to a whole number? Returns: 140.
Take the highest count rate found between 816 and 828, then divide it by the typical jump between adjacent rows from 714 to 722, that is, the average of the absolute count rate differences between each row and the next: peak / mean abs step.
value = 167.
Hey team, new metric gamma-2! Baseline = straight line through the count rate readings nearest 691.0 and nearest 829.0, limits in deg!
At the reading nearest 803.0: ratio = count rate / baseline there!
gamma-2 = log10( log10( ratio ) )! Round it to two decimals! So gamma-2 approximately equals -1.07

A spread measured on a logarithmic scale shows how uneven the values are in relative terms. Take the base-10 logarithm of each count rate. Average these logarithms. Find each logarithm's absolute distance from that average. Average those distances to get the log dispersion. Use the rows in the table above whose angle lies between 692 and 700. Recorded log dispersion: 0.049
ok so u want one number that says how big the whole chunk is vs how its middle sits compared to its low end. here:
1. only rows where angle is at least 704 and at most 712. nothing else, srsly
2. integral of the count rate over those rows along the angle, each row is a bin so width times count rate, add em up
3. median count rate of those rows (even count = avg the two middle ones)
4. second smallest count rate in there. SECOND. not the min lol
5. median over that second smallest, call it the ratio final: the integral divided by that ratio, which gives 100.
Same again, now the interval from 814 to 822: 127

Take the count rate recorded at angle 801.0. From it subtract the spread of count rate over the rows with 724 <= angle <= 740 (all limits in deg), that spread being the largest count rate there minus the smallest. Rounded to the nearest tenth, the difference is 14.1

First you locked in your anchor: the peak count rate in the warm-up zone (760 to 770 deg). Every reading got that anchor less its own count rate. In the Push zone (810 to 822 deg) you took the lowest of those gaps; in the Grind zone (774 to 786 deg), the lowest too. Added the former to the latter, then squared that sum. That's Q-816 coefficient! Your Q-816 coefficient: 0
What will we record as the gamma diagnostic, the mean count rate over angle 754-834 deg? 15.1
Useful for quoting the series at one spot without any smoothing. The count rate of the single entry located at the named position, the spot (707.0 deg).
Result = 12.5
